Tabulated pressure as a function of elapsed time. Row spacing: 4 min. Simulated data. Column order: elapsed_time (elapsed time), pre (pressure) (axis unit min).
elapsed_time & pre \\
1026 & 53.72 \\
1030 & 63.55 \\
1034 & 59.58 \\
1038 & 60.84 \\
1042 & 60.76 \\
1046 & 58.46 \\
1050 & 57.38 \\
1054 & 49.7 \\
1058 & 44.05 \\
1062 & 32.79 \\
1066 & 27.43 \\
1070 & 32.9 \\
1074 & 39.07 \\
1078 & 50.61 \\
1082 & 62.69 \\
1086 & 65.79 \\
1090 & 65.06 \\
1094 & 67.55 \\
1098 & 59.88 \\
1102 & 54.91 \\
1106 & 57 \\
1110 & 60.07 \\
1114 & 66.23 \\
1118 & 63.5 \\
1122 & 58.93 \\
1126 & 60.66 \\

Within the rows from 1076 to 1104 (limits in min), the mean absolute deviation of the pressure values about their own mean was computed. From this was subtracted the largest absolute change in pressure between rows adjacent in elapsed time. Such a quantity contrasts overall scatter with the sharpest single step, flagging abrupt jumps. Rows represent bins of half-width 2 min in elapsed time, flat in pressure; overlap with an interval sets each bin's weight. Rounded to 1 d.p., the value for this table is -7.1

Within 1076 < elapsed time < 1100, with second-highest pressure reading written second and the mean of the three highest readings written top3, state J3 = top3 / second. 1.01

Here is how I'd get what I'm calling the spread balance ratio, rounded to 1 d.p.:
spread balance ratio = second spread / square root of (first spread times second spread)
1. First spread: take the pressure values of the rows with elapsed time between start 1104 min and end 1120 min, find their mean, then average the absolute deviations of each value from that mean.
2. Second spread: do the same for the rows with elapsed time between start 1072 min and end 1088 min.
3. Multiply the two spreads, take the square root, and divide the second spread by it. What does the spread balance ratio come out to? 1.8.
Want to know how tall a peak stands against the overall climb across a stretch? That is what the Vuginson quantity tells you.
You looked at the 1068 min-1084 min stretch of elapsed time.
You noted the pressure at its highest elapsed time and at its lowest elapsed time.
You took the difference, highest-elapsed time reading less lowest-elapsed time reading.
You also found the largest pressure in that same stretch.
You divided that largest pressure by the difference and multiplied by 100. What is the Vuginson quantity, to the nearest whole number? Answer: 210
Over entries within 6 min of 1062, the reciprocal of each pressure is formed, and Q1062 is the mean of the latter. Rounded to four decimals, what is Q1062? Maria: 0.0299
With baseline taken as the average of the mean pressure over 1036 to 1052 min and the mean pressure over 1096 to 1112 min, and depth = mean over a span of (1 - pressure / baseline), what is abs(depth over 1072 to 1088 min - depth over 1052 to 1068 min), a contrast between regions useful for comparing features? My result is 0.27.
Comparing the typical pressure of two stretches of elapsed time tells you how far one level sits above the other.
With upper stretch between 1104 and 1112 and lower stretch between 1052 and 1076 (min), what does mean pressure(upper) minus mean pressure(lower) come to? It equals 21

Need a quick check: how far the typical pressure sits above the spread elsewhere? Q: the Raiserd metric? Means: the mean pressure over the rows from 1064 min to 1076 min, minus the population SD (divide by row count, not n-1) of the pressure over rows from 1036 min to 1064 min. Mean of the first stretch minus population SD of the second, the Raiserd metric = 23.4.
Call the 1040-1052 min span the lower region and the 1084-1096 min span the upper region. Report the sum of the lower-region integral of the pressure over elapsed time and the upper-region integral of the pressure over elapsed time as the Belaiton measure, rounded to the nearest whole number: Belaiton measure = 1500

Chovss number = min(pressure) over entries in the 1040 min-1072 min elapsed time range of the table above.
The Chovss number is 27.43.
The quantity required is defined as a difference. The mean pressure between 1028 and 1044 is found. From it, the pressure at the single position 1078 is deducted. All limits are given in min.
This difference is 11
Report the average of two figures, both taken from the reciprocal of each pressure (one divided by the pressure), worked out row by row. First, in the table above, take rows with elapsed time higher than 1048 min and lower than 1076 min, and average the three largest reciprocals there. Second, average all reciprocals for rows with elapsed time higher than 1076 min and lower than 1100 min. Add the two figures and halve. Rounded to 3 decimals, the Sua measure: 0.024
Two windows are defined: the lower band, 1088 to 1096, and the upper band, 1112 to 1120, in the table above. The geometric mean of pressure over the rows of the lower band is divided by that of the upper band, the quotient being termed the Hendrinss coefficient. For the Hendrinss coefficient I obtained 1.02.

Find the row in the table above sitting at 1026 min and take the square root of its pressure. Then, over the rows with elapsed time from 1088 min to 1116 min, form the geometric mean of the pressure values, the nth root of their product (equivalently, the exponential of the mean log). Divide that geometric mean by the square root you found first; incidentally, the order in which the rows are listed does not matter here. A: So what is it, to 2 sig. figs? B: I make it 8.4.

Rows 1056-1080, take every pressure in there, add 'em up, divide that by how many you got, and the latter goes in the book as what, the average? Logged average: 38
